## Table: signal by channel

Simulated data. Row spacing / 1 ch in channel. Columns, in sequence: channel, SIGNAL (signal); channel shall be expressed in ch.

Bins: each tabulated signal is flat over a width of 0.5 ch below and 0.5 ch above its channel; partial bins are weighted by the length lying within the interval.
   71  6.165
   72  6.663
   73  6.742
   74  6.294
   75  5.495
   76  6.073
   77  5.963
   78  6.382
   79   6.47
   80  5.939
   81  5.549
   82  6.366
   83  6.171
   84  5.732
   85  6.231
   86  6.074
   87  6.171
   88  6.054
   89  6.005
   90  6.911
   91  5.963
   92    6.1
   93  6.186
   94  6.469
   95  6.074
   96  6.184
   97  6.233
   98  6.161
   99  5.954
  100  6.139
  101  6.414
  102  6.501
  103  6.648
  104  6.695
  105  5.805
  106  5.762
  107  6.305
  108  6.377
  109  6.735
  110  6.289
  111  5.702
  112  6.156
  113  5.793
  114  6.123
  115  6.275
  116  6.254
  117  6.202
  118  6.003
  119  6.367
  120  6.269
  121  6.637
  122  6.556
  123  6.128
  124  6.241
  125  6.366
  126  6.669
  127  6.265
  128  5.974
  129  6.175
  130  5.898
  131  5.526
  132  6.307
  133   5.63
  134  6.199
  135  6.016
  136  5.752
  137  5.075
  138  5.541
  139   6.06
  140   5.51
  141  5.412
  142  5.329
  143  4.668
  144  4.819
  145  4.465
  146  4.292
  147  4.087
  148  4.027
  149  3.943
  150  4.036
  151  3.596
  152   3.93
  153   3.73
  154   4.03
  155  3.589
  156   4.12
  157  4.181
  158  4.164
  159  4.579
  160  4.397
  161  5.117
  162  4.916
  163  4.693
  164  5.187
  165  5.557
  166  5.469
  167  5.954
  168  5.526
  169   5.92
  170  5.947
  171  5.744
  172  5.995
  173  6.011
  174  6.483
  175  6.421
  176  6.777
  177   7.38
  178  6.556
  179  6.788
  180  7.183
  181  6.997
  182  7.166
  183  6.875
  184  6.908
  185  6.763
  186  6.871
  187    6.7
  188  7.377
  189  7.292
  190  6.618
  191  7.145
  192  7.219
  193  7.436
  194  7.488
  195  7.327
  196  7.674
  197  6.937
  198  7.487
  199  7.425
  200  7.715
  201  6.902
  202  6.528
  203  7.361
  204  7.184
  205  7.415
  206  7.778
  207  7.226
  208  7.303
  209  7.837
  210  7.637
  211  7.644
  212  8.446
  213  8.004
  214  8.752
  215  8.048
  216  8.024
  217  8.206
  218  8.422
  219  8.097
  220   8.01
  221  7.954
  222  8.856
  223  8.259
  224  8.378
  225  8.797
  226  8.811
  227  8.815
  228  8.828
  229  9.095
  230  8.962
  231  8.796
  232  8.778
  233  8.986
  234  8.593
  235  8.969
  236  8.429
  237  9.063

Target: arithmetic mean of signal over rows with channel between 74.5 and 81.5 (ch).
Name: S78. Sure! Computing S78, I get 6.0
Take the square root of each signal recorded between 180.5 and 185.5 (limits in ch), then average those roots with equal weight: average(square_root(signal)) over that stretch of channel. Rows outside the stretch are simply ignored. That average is 2.63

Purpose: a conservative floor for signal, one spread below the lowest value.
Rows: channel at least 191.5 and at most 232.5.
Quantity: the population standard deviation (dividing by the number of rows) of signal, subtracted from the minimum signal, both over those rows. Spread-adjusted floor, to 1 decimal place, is 5.9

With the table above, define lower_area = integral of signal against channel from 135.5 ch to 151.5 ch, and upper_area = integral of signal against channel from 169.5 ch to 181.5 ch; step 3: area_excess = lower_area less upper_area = -2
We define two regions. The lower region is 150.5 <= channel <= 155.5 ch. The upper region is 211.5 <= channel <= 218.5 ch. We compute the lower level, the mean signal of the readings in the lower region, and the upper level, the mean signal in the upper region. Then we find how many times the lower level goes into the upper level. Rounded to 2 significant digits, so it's 2.2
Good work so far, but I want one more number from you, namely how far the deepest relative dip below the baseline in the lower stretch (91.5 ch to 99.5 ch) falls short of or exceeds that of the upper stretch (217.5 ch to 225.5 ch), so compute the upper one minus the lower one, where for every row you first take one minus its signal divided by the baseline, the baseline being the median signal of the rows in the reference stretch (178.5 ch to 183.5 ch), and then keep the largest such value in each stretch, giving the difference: -0.3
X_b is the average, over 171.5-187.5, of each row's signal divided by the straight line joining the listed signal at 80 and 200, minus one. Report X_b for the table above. -0.09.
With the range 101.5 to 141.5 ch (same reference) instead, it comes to -0.07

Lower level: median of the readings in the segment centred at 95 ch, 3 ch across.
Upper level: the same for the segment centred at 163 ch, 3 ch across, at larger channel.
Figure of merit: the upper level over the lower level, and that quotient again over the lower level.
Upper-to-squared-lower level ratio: 0.13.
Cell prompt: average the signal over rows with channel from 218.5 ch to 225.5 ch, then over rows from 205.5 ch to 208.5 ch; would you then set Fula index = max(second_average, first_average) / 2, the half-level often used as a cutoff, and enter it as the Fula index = 4.17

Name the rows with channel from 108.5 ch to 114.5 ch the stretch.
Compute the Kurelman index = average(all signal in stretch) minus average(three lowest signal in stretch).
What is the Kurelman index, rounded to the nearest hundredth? 0.26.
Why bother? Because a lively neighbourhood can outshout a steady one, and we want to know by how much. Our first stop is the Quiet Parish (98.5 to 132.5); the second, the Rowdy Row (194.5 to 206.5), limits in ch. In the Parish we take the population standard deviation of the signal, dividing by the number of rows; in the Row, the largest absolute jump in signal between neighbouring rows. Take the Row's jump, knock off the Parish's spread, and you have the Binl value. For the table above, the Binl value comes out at 0.536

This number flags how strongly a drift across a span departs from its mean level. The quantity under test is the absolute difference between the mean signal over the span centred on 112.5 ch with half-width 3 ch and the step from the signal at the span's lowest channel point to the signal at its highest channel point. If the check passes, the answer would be 6.07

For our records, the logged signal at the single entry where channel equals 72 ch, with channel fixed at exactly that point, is 6.663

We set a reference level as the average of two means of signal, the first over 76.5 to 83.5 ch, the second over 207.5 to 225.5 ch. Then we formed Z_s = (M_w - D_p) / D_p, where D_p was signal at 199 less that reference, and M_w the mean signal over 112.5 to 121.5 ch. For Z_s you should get 20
